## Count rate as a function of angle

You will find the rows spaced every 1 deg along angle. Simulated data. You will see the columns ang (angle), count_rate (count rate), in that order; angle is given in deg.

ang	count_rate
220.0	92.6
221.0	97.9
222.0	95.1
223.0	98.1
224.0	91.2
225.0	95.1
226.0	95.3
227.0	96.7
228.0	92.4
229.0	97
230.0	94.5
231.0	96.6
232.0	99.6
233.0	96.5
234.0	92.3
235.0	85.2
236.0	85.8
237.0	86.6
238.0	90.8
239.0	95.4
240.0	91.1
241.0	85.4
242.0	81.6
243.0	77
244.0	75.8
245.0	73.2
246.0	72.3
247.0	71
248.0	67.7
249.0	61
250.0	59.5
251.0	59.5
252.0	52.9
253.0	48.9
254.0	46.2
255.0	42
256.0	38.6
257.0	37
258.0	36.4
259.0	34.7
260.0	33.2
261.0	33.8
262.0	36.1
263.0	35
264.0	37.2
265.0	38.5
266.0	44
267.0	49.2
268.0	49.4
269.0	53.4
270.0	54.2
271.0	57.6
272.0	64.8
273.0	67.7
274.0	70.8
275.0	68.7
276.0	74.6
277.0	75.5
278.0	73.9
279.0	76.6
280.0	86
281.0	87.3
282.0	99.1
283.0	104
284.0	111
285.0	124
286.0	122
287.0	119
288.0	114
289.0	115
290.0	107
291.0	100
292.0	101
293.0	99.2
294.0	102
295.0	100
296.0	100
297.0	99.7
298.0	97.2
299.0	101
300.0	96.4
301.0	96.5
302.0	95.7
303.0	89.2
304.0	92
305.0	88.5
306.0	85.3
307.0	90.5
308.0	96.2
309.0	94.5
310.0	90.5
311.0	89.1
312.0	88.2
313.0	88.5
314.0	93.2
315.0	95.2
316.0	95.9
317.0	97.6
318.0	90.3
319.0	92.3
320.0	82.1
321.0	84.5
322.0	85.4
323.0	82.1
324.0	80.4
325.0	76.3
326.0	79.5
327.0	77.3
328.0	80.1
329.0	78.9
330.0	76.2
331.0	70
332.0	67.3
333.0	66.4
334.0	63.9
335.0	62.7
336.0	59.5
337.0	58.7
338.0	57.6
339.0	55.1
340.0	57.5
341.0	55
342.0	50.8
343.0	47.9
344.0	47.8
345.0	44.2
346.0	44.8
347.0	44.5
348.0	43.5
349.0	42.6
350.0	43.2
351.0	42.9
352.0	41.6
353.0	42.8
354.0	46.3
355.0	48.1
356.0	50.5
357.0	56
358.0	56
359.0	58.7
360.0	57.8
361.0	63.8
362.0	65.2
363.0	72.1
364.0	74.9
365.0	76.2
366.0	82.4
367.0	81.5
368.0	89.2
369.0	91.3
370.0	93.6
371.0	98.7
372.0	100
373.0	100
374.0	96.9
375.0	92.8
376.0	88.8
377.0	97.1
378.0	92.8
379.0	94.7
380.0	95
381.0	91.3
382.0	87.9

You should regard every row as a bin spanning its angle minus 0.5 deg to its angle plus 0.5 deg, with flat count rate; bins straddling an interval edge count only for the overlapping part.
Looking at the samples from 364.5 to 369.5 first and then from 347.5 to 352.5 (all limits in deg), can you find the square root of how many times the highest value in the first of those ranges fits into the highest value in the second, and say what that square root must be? 0.69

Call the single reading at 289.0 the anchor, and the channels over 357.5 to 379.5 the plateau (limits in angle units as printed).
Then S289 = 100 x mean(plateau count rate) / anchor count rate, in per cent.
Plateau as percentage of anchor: 72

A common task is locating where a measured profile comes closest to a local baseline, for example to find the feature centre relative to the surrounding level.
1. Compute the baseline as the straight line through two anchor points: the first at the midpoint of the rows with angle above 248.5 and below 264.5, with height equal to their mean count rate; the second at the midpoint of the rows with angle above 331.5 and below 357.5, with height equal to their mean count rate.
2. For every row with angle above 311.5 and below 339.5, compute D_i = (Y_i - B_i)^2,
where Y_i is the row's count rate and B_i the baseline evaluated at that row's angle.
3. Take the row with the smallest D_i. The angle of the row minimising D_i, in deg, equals 339.0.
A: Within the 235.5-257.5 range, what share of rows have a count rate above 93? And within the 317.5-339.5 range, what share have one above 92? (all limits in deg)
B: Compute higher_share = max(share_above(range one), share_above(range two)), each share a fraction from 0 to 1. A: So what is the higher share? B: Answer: 0.0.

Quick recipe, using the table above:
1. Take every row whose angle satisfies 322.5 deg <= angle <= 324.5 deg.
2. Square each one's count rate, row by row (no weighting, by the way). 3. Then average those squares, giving 6602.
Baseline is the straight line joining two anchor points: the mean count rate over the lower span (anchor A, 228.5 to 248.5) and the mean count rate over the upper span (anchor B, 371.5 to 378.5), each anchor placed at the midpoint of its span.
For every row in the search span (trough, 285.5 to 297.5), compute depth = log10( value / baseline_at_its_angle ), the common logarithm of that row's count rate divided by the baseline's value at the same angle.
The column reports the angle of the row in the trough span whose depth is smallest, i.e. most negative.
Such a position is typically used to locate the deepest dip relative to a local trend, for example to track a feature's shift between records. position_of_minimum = 293.0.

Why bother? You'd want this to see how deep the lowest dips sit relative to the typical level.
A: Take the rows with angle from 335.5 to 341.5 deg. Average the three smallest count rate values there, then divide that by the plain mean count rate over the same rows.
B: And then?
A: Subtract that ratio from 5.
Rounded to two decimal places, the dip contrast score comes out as 4.02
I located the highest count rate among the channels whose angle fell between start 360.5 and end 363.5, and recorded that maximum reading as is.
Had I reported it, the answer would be 72.1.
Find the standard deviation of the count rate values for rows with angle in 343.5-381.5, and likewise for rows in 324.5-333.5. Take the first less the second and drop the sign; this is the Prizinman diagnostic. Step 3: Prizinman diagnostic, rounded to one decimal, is 16.7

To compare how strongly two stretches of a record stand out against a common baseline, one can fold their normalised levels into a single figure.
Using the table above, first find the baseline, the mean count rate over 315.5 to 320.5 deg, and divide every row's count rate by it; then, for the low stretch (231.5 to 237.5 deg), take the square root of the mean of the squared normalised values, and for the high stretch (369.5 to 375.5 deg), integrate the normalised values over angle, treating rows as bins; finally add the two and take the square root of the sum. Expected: 2.7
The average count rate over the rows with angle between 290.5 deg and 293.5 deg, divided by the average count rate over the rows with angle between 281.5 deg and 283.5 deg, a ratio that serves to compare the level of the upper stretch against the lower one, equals 0.99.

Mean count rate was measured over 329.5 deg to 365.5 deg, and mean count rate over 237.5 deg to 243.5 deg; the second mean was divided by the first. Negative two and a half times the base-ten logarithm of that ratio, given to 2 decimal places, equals -0.48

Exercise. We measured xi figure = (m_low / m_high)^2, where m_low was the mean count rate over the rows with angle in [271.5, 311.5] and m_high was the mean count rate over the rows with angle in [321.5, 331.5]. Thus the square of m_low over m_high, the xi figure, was 1.4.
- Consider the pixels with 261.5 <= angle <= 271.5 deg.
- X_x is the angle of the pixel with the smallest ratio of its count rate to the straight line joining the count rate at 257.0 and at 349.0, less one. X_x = 263.0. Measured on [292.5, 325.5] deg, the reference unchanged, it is 325.0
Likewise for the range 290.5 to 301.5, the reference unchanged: 301.0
